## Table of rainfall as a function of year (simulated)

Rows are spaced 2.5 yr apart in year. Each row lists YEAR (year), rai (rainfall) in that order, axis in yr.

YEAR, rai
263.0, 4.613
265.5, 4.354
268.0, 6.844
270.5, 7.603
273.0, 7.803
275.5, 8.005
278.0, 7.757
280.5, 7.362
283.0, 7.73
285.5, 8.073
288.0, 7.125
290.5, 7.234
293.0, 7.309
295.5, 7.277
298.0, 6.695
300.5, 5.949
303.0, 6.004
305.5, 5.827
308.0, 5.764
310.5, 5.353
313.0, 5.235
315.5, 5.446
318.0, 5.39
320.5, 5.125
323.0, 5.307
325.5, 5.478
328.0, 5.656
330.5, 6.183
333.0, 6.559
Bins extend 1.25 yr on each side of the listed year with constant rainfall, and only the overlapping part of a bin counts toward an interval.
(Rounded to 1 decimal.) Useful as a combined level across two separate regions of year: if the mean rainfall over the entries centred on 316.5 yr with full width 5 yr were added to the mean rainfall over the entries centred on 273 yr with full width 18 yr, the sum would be 12.5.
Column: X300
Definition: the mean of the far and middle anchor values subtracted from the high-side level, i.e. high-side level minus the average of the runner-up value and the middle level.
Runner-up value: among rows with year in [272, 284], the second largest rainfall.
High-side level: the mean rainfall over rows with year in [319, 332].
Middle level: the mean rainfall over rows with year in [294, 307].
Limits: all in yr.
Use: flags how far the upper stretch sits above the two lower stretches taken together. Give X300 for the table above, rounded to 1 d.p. -1.5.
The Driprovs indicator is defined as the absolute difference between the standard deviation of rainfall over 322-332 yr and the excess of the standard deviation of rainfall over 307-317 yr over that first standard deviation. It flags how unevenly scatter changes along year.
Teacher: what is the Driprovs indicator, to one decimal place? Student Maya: 0.5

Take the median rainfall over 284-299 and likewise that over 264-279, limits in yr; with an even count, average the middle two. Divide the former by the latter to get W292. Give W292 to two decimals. 0.94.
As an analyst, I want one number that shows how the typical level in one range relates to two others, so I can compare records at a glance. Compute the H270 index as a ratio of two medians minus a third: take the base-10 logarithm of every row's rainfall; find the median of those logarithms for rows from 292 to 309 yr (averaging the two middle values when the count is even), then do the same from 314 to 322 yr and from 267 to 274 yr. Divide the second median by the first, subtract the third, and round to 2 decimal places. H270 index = 0.06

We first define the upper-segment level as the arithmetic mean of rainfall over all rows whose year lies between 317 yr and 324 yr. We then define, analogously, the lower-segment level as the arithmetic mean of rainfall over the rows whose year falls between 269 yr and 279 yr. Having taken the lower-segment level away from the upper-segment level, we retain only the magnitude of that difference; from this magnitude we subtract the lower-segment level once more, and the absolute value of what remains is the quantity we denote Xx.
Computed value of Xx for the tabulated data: 5.27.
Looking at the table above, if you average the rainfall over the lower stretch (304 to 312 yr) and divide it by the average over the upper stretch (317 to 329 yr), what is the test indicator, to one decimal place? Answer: 1.0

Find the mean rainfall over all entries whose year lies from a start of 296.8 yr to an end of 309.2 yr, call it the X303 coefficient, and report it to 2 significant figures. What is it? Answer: 6.0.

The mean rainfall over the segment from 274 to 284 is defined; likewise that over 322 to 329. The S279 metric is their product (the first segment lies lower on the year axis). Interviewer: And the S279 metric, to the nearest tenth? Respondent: 42.3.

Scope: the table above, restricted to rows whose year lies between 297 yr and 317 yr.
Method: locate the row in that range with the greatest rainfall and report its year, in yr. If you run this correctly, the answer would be 298.0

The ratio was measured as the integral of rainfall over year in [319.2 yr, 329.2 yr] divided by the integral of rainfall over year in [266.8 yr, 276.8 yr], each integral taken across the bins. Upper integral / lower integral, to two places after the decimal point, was 0.71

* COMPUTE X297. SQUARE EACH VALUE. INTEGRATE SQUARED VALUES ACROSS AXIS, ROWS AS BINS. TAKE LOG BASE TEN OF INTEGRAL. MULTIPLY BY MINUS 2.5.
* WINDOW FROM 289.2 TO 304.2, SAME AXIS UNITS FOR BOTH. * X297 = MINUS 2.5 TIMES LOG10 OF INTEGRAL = -7.09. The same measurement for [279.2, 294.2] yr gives -7.31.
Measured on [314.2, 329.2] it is -6.60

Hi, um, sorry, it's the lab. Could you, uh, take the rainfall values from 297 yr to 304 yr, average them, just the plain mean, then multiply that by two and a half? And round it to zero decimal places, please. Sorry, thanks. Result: 16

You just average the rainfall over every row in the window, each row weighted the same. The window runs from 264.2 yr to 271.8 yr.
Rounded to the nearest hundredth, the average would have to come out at 6.27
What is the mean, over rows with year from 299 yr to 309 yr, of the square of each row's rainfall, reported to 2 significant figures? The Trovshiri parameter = 35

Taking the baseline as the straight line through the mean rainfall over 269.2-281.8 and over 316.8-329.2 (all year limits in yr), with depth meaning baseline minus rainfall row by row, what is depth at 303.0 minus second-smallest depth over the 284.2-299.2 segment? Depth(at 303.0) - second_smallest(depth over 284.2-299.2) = 0.91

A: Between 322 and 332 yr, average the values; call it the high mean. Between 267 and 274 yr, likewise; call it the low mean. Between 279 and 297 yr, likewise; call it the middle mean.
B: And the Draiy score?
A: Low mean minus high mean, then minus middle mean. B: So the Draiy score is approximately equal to -5.7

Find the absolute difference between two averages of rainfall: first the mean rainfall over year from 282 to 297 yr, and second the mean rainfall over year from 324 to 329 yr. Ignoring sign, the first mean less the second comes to 1.9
